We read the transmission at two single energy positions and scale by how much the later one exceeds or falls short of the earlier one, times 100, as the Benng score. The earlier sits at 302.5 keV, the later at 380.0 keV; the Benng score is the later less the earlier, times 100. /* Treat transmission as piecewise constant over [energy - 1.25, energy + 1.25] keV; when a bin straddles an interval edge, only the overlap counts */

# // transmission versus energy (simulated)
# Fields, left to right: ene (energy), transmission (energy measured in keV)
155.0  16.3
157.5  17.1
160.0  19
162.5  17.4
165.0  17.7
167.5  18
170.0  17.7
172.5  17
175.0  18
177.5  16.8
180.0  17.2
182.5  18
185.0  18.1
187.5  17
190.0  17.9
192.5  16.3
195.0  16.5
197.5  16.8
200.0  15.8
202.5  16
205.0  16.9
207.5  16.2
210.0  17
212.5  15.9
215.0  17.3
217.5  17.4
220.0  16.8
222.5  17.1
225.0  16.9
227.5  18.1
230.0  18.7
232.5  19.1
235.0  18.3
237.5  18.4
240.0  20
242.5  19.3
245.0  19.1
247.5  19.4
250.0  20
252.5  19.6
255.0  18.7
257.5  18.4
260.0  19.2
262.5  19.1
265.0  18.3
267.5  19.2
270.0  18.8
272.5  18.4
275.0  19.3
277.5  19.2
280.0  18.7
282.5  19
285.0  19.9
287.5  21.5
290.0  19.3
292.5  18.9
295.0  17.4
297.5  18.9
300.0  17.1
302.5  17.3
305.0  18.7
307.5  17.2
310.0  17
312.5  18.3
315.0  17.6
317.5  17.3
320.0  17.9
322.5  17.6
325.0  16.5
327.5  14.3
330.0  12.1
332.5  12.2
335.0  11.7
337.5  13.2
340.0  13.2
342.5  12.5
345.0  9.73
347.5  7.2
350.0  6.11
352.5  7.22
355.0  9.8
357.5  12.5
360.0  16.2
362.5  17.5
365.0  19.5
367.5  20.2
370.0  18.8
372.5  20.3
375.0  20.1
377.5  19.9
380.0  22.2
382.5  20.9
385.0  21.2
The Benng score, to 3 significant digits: 490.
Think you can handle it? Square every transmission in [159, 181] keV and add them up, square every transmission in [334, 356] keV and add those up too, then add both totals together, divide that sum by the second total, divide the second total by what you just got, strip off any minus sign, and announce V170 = 251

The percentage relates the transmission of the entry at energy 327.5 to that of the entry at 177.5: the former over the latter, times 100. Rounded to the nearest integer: 85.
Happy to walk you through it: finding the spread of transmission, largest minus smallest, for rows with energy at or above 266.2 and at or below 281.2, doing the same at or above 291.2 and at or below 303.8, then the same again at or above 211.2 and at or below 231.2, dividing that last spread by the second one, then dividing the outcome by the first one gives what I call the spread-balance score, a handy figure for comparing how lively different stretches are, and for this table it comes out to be 1.73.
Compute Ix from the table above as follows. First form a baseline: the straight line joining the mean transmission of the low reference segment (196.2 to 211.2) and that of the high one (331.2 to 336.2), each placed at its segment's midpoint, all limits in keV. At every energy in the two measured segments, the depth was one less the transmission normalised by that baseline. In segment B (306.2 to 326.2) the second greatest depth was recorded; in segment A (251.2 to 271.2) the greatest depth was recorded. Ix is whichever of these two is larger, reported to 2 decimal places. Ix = -0.26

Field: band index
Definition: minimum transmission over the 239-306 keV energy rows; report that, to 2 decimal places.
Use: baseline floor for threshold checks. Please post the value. 17.10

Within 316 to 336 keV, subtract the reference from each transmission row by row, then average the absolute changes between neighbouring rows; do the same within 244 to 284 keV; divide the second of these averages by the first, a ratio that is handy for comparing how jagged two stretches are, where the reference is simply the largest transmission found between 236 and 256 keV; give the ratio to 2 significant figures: 0.51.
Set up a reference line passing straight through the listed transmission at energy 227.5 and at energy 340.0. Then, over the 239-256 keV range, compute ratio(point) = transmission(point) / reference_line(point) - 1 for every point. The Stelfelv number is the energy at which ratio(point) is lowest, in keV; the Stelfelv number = 245.0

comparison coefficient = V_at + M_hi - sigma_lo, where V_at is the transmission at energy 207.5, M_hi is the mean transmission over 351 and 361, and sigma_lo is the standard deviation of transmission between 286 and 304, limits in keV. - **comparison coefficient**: 26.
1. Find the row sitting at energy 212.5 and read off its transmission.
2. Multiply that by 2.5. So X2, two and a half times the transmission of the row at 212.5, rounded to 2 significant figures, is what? 40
